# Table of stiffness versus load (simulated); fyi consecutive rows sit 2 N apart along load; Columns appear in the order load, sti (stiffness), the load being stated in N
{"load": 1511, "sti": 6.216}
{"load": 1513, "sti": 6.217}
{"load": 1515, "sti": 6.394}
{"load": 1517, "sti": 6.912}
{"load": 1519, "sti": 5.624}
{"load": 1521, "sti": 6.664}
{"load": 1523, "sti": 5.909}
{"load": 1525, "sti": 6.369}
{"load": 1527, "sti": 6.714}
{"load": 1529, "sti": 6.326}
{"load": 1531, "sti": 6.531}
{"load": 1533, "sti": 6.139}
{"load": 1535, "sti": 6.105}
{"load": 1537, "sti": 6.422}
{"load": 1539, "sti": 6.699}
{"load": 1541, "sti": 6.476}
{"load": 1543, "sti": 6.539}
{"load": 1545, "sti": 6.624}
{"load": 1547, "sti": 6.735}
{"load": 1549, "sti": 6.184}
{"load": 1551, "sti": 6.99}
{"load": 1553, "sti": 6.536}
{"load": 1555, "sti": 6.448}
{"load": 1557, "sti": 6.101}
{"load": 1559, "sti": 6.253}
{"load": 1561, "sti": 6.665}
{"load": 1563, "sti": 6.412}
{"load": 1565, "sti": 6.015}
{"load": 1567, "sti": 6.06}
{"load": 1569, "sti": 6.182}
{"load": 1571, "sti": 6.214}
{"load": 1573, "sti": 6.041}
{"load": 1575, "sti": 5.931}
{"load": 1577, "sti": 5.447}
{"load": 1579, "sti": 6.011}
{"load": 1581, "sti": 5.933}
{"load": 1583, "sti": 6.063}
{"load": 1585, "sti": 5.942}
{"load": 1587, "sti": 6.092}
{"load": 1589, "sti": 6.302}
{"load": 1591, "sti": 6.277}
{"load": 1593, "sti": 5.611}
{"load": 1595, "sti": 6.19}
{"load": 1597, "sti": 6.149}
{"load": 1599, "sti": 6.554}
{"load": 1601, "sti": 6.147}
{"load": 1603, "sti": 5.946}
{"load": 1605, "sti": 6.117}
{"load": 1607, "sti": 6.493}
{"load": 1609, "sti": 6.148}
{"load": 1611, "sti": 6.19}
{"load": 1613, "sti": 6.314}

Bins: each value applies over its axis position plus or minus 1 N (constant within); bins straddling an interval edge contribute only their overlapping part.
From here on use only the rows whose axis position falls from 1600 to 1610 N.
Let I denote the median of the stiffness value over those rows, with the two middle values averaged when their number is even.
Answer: 6.1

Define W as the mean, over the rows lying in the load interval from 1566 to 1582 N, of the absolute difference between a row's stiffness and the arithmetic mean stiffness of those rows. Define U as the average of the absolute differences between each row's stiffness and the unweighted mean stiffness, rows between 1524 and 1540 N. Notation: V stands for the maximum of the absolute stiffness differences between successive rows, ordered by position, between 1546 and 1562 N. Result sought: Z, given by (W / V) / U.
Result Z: 1.1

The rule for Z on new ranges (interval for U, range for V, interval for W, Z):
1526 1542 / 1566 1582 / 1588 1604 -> 1.8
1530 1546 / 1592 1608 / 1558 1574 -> 1.7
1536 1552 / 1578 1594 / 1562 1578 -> 1.5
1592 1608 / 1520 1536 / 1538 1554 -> 1.1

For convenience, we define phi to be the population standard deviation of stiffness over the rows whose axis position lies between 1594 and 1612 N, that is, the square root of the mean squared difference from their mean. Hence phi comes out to 0.179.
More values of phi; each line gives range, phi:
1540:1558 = 0.253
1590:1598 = 0.261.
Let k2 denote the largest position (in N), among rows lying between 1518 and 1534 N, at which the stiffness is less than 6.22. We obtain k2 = 1533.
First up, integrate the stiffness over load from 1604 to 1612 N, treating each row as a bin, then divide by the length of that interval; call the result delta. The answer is 6.24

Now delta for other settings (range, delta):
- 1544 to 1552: 6.63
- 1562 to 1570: 6.17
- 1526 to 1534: 6.43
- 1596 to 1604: 6.20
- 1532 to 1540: 6.34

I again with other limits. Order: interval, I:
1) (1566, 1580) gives 6.0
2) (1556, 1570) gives 6.2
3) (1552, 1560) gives 6.4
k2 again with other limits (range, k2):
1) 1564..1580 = 1579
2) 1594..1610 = 1609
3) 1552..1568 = 1567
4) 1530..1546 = 1535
